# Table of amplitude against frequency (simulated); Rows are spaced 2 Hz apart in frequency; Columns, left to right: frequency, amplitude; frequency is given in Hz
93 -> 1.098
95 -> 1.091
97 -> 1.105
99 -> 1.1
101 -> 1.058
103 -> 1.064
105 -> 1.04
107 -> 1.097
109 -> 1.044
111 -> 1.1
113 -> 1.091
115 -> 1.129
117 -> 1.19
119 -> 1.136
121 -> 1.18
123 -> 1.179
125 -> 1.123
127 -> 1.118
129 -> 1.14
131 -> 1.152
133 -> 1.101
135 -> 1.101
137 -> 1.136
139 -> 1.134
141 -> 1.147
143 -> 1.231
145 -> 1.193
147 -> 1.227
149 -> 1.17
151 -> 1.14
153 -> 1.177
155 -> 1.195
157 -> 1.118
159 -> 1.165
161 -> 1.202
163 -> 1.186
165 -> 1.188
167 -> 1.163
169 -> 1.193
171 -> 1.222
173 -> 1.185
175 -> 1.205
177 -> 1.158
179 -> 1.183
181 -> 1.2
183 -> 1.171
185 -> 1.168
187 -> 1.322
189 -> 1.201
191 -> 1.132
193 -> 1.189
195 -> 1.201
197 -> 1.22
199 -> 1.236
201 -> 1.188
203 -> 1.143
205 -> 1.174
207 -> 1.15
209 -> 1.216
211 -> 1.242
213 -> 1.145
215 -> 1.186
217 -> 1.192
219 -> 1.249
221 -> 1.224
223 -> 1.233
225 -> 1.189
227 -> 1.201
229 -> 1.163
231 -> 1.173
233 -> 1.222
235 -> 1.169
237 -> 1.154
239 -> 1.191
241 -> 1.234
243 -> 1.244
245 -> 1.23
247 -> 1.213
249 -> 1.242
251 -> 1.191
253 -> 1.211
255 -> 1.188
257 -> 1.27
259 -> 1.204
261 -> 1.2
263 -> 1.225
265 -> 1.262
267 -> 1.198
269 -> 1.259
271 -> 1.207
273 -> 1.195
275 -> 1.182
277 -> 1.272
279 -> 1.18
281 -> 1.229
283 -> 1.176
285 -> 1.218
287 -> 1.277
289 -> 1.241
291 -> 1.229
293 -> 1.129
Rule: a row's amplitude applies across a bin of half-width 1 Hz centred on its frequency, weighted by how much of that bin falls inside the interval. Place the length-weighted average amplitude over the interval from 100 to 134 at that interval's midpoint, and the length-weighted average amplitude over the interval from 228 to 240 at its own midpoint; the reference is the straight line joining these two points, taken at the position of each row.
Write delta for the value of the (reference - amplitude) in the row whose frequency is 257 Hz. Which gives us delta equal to -0.079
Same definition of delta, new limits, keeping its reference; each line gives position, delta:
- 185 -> -0.016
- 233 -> -0.044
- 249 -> -0.055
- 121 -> -0.064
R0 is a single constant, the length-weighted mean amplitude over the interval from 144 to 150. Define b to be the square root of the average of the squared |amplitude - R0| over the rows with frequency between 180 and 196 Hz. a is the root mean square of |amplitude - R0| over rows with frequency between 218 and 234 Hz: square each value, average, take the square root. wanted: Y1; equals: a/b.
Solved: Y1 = 0.58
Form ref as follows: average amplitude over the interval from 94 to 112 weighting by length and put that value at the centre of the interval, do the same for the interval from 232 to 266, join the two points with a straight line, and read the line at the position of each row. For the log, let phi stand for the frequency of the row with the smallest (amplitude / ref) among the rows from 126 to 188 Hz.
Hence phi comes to 157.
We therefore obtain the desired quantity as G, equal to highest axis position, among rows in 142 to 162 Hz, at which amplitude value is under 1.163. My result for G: 157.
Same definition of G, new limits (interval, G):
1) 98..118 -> 115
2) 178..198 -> 191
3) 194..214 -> 213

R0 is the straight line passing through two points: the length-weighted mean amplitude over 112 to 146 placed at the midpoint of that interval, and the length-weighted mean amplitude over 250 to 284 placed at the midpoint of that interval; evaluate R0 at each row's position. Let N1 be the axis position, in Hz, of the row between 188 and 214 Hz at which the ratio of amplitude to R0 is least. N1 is 191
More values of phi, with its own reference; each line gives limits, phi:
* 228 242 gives 237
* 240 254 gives 251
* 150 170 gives 157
